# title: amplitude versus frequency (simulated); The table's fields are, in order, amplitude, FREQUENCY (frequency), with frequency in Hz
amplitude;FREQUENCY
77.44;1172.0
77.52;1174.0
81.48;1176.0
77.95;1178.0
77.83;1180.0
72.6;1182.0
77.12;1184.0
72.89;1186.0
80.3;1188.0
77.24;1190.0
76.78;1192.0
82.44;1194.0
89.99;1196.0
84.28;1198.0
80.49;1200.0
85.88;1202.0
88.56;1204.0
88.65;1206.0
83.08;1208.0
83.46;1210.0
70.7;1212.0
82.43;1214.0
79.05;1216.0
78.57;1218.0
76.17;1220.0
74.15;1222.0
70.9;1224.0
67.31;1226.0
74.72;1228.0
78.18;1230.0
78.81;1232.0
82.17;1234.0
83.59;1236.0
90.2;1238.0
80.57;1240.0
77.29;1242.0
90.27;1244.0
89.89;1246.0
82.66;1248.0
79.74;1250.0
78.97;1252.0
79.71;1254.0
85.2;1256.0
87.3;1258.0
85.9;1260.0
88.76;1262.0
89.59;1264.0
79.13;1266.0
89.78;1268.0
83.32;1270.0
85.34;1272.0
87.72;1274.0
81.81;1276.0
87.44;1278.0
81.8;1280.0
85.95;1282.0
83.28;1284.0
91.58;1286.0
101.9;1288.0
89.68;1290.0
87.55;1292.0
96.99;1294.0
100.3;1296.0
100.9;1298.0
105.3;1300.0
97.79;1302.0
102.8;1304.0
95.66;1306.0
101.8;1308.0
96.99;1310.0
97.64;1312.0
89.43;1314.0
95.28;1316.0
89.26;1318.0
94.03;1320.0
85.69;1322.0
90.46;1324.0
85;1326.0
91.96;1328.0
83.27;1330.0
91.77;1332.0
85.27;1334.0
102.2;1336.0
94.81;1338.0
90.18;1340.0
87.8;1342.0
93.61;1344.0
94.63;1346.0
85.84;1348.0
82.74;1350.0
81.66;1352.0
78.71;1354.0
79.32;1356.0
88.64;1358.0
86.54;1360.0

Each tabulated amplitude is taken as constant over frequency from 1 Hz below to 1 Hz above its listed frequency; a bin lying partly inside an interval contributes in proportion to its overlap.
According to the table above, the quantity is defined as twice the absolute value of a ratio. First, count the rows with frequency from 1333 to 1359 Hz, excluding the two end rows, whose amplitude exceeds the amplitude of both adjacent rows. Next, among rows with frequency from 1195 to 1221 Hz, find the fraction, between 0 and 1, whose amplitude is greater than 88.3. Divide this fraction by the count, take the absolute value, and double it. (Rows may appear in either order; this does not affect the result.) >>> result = 0.23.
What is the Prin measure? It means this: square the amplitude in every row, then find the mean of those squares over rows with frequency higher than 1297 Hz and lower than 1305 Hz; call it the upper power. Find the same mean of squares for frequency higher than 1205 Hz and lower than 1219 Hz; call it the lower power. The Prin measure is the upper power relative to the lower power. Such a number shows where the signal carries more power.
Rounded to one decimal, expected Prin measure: 1.6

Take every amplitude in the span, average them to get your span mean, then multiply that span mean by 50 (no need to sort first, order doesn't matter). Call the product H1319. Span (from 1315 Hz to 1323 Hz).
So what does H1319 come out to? 4553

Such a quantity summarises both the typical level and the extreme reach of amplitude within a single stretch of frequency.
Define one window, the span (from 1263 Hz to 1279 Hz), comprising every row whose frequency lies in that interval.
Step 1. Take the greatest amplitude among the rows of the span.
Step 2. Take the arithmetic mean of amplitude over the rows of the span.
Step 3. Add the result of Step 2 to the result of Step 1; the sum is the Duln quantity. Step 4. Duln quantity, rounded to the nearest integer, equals 175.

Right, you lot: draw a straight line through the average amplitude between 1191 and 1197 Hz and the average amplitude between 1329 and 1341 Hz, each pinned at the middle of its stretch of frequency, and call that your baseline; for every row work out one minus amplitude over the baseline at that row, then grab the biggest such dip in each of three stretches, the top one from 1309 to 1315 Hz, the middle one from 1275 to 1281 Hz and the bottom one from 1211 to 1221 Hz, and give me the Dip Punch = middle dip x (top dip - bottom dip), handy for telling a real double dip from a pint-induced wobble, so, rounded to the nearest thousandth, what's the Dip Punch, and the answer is -0.011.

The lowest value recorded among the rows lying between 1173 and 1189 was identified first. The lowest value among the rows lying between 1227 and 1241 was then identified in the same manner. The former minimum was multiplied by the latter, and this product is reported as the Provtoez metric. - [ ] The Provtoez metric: 5425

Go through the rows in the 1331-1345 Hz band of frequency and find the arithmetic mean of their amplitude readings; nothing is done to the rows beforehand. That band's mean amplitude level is 92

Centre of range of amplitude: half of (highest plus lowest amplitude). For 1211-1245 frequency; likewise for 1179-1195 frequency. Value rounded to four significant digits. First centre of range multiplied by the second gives 6108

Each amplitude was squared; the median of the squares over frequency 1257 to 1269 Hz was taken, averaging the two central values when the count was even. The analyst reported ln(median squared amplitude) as 8.96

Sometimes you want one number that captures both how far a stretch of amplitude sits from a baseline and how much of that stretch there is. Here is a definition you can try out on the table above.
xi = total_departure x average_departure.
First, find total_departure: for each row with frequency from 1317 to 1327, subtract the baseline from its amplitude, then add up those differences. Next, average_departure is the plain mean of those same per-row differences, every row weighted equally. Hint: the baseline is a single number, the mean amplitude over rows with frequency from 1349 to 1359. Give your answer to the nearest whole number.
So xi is 223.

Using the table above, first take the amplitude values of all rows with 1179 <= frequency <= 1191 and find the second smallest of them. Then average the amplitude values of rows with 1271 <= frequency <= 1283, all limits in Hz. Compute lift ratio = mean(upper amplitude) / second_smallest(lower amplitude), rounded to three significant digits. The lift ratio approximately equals 1.17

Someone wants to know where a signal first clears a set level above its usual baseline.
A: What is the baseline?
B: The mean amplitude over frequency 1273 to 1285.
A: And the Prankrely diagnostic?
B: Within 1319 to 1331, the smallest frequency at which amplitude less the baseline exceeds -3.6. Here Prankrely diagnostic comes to 1320.0 Hz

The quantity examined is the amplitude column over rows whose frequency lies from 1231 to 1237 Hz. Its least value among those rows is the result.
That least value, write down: 78.81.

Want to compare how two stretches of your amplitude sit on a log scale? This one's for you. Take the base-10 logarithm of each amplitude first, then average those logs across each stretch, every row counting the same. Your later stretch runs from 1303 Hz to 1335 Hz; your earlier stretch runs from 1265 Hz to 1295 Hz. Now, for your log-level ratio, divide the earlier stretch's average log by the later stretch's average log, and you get 0.99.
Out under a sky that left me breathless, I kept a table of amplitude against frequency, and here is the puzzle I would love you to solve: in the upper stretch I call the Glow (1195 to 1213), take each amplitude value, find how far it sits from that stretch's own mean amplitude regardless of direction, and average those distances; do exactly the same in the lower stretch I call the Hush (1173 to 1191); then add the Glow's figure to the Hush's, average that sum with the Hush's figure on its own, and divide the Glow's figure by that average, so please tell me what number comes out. 0.99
